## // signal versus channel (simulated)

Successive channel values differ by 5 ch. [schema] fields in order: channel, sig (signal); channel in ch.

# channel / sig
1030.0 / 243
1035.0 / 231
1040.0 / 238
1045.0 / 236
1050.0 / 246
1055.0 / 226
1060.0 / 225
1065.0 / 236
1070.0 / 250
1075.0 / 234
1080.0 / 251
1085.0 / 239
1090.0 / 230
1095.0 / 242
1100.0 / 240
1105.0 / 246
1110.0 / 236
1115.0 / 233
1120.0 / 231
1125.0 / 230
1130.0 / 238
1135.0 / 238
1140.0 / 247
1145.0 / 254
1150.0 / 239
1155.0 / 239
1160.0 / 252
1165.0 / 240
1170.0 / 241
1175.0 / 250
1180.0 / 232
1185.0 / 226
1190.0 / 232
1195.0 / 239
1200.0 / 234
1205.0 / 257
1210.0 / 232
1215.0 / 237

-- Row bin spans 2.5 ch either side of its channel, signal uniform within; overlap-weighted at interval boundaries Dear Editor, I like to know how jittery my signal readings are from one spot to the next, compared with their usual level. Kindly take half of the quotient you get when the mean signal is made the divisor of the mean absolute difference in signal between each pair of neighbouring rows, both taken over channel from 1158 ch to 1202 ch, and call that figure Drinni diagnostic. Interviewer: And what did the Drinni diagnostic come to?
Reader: 0.017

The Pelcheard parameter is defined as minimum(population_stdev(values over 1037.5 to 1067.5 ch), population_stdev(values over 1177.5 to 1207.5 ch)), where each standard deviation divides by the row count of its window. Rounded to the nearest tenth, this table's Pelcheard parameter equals 7.2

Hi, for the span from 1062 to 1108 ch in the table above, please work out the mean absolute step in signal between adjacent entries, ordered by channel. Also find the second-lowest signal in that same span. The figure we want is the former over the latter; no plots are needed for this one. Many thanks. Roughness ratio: 0.047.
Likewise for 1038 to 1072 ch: 0.043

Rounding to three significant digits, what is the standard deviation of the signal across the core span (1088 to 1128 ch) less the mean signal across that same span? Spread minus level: -230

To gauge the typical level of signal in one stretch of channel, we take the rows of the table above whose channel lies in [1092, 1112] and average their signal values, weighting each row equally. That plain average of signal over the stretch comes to 241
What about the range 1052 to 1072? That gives 234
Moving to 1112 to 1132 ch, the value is 233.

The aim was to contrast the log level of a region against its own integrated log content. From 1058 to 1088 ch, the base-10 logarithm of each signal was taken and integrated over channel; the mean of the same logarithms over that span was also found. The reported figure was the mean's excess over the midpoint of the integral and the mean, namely -34.5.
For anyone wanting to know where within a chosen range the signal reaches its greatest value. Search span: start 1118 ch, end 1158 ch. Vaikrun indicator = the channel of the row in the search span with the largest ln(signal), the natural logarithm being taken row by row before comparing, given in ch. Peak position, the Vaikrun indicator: 1145.0 ch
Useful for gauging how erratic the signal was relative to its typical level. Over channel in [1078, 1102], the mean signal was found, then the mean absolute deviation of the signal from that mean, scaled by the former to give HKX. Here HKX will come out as 0.020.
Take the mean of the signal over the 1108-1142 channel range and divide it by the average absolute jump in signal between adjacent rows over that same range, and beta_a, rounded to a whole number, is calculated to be 62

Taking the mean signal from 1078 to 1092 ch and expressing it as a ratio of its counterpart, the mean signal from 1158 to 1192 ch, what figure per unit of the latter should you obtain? 1.00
